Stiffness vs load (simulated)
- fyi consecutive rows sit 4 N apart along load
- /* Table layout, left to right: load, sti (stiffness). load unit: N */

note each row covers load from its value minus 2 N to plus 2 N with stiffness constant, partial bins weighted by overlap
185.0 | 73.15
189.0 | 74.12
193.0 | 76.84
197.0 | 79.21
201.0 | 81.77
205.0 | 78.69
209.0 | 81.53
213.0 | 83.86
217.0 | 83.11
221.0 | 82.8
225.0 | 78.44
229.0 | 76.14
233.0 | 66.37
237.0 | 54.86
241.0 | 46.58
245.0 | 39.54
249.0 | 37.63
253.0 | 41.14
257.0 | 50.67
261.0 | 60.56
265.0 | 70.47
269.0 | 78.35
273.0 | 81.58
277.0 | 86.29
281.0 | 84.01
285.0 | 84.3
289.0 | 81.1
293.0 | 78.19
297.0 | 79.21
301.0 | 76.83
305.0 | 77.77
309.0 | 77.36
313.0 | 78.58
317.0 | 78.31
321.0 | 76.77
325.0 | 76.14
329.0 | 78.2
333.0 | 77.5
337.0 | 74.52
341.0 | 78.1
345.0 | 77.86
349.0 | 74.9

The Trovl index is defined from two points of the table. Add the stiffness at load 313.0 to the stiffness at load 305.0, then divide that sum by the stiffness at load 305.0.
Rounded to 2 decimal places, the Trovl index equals 2.01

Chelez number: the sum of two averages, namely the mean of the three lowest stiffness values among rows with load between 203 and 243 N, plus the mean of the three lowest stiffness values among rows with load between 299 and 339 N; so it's 132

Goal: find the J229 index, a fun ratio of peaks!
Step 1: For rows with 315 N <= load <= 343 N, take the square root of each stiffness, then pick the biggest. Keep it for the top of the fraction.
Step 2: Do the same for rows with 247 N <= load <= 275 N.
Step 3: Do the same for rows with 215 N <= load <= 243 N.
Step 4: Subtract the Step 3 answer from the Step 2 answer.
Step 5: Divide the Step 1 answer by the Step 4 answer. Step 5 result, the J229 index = -105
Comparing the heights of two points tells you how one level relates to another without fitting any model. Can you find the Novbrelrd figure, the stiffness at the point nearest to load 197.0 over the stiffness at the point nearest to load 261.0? 1.31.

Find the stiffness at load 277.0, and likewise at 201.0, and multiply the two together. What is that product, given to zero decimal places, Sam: 7056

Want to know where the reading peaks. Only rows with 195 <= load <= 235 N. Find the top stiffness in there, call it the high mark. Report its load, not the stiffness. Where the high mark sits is 213.0 N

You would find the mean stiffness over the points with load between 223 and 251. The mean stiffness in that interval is 57.1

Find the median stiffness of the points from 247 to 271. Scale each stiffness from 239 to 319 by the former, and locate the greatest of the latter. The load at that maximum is 277.0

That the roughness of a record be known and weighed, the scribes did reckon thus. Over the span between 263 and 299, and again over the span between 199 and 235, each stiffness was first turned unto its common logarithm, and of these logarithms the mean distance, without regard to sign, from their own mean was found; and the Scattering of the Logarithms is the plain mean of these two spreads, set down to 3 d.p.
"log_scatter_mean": 0.020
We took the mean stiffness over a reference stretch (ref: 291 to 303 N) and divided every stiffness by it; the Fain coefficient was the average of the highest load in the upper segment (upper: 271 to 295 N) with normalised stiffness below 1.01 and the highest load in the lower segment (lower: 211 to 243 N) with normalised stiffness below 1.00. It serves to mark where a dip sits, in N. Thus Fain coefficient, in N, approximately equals 267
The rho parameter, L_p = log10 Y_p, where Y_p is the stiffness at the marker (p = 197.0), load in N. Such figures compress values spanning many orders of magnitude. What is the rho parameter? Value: 1.90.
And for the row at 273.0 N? 1.91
